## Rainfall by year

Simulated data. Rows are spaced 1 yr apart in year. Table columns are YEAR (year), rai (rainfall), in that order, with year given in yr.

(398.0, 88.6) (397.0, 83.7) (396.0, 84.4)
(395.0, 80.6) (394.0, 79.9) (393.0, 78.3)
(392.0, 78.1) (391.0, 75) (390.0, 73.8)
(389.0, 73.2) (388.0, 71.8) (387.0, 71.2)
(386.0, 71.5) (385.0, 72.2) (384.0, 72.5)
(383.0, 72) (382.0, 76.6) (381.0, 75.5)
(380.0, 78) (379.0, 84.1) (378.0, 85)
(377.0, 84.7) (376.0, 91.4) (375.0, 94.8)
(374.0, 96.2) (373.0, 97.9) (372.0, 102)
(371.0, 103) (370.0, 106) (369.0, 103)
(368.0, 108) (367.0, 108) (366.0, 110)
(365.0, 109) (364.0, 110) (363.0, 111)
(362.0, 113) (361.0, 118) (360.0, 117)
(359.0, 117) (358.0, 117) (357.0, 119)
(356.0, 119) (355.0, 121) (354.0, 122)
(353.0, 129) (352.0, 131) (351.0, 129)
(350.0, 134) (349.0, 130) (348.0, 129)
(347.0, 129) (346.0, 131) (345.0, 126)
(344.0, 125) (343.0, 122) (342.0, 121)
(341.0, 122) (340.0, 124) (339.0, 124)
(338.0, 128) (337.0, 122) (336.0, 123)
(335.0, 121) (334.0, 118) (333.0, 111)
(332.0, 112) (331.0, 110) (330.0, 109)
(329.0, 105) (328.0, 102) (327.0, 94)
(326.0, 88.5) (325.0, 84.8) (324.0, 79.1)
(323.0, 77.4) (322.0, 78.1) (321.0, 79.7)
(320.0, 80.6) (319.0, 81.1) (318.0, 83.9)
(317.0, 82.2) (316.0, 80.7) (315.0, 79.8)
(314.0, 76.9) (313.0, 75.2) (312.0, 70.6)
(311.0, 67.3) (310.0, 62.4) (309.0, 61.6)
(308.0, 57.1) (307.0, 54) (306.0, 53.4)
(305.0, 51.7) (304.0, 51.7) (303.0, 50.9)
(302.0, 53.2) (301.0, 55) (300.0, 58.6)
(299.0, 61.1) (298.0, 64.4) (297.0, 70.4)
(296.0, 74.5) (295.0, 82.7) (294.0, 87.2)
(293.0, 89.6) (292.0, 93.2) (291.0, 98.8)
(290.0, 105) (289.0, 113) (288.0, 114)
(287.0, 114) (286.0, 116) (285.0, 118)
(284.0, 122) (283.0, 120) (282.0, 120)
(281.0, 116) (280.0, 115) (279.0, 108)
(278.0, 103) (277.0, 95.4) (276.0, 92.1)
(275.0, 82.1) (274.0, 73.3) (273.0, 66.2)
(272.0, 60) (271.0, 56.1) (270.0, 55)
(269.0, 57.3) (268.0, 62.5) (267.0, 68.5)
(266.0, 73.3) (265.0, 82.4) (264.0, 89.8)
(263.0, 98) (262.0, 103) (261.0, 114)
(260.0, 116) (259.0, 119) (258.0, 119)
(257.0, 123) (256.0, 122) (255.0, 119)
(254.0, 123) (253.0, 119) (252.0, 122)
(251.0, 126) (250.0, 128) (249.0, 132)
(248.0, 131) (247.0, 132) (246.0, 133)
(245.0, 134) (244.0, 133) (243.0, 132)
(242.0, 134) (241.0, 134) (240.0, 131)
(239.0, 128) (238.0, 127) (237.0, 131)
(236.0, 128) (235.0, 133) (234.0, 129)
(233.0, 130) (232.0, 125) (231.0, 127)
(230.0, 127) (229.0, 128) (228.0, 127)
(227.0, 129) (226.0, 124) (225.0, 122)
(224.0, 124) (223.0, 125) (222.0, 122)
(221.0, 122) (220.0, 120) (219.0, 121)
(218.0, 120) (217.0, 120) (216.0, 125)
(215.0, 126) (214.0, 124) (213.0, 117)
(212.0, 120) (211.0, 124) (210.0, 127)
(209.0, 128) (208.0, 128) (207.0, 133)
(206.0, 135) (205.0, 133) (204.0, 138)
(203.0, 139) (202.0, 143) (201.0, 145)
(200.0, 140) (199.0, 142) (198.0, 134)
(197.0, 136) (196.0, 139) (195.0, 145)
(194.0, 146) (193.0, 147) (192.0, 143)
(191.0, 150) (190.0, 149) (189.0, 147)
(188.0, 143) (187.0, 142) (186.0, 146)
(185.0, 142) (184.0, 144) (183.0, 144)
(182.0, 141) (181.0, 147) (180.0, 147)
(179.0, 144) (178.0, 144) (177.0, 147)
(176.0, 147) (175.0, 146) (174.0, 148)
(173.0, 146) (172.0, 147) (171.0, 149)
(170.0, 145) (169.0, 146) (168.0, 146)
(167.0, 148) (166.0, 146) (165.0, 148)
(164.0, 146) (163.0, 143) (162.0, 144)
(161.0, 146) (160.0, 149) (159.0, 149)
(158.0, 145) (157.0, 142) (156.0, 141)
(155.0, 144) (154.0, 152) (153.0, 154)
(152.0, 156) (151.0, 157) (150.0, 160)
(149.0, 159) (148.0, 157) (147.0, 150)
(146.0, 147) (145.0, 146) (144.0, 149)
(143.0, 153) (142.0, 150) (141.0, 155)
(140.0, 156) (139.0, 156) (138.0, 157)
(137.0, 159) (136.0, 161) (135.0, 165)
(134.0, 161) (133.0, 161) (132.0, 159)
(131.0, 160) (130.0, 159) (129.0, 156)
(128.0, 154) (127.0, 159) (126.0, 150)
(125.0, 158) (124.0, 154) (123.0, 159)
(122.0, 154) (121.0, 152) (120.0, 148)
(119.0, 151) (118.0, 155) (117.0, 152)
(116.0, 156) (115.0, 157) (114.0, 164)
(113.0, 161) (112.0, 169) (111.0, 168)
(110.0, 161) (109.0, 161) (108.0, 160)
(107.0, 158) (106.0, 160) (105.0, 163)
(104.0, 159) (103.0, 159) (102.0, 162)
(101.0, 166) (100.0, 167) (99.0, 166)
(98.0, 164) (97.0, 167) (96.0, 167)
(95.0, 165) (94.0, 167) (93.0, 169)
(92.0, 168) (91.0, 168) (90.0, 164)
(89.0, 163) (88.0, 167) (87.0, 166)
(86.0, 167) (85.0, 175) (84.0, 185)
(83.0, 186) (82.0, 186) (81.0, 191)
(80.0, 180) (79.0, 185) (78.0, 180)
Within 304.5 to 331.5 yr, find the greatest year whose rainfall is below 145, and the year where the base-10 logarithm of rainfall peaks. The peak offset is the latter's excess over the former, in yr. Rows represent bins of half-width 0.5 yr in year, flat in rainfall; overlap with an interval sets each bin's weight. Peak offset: 0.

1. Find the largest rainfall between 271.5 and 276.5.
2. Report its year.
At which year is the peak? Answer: 276.0 yr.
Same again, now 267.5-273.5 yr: 273.0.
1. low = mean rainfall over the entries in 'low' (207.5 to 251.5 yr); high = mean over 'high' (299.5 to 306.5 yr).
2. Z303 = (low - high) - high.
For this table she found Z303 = 20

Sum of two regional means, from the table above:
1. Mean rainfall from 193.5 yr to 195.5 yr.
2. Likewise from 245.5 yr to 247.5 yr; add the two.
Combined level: 278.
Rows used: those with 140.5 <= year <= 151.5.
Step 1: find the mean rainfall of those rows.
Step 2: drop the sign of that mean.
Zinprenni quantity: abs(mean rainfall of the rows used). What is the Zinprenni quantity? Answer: 153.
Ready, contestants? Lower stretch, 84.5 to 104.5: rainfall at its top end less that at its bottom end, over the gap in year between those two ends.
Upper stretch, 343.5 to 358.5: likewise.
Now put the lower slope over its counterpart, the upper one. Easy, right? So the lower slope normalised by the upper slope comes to 1.5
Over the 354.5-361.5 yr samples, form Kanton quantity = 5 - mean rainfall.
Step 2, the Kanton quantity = -113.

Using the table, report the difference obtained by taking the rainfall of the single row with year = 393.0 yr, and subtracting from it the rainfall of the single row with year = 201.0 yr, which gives -67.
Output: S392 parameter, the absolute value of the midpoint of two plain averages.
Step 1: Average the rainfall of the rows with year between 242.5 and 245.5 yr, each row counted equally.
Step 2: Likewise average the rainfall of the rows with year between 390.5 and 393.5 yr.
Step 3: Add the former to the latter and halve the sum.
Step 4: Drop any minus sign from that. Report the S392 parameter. 105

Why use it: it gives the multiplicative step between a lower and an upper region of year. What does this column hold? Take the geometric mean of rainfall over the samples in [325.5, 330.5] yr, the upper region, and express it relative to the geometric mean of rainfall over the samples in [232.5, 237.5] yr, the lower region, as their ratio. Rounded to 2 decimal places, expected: 0.76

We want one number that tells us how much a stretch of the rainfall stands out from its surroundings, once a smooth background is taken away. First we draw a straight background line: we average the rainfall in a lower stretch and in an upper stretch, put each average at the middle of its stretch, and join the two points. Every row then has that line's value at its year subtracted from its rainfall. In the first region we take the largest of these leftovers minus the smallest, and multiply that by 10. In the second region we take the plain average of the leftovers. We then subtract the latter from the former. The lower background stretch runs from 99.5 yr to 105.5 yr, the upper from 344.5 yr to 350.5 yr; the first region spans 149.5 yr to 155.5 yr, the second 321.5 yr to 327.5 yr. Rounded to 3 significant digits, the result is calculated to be 203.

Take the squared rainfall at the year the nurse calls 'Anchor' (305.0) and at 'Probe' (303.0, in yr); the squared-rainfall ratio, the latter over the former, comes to 1.0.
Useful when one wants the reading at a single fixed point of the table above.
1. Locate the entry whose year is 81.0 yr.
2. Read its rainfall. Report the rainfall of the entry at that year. 191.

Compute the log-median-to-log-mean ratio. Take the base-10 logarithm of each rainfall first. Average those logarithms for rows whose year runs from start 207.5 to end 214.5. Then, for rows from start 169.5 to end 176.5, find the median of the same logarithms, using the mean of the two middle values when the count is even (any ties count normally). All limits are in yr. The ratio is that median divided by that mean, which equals 1.04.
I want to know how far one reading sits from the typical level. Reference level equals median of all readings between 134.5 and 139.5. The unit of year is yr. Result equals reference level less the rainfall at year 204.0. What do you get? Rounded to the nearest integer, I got 21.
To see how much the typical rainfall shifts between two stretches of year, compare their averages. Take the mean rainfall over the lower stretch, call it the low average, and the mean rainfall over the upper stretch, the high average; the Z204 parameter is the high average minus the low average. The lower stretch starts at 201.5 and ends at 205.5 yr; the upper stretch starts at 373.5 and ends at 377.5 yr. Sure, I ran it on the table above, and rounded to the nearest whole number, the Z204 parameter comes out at -46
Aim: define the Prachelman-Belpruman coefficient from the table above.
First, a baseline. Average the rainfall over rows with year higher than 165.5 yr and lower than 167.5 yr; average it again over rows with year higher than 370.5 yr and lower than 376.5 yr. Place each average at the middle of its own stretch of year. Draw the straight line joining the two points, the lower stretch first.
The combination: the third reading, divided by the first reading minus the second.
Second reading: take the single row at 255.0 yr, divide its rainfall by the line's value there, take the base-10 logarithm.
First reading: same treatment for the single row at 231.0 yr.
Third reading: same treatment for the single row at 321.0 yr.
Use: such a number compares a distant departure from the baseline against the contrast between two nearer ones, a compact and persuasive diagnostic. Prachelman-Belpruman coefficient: -15.7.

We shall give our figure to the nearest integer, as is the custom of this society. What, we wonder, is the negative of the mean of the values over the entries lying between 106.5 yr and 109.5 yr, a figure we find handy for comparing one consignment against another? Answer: -160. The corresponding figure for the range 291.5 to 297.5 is -83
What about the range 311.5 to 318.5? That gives -78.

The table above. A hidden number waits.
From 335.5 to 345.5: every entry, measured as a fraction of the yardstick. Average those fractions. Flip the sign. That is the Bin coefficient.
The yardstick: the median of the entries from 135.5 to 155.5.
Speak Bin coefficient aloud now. -0.80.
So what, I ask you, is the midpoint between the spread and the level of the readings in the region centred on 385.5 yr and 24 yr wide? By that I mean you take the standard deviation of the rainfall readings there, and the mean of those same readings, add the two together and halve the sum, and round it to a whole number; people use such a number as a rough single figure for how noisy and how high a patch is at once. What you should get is 43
